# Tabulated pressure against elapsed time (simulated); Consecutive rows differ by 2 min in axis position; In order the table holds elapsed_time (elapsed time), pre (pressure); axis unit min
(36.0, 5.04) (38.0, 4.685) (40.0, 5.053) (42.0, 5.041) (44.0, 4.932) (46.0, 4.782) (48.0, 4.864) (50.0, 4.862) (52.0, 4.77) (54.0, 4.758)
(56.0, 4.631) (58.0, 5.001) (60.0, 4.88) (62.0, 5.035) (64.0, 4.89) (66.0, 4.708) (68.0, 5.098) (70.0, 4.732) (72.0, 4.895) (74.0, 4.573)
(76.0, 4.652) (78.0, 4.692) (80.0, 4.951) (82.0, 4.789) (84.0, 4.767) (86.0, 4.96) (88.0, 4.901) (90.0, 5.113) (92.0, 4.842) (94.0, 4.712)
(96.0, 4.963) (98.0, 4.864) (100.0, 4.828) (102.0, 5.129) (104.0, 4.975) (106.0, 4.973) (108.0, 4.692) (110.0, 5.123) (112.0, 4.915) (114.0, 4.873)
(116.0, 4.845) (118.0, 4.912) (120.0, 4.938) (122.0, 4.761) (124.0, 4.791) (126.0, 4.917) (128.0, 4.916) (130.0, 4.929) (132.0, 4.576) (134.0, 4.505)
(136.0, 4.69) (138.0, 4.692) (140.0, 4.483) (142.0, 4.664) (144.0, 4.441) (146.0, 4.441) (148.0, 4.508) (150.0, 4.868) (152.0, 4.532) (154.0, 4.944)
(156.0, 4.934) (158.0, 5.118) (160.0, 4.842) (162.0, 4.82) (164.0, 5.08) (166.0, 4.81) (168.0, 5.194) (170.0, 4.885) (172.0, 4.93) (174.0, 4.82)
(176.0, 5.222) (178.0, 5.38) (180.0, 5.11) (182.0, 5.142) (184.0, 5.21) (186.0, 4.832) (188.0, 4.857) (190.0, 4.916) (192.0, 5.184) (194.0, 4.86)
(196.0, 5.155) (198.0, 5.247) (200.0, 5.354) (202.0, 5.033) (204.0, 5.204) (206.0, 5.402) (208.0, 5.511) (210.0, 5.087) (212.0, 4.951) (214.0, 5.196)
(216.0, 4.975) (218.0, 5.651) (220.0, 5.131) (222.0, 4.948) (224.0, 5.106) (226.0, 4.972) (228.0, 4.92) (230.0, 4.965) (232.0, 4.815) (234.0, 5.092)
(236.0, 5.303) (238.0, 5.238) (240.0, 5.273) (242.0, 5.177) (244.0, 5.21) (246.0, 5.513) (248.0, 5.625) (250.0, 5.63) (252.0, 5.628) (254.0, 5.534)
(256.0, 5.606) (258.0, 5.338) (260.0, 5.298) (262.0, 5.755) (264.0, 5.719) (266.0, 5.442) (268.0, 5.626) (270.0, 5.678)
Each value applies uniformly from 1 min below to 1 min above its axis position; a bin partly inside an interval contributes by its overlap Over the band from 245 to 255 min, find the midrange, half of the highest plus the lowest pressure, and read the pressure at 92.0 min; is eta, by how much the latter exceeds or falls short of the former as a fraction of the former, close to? -0.13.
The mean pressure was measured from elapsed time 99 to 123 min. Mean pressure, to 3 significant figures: 4.91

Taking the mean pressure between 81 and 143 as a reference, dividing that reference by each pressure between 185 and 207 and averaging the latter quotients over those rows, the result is 0.95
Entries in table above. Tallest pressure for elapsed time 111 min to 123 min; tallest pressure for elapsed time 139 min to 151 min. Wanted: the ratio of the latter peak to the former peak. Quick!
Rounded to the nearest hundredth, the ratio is 0.99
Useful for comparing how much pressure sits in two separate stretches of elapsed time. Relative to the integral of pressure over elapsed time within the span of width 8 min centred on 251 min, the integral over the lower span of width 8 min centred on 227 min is 0.891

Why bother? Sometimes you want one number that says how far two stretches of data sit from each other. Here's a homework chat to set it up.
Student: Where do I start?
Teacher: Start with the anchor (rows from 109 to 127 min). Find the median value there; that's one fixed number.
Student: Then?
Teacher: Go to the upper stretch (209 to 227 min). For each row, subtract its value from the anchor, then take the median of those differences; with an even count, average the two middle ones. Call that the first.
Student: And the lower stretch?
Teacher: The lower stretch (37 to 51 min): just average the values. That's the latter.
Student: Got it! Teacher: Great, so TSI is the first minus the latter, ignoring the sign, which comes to 5.063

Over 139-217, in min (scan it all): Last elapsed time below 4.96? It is 212.0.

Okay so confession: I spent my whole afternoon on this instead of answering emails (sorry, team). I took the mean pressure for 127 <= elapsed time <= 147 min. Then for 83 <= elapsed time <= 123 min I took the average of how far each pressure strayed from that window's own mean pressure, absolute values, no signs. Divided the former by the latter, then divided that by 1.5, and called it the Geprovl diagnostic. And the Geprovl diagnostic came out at 32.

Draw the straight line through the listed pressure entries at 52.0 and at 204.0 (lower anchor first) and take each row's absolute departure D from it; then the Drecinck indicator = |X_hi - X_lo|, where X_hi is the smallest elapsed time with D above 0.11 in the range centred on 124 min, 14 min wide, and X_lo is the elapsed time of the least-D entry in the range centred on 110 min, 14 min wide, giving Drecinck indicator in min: 10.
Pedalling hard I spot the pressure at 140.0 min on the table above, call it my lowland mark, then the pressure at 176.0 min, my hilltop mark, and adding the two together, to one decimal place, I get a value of 9.7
